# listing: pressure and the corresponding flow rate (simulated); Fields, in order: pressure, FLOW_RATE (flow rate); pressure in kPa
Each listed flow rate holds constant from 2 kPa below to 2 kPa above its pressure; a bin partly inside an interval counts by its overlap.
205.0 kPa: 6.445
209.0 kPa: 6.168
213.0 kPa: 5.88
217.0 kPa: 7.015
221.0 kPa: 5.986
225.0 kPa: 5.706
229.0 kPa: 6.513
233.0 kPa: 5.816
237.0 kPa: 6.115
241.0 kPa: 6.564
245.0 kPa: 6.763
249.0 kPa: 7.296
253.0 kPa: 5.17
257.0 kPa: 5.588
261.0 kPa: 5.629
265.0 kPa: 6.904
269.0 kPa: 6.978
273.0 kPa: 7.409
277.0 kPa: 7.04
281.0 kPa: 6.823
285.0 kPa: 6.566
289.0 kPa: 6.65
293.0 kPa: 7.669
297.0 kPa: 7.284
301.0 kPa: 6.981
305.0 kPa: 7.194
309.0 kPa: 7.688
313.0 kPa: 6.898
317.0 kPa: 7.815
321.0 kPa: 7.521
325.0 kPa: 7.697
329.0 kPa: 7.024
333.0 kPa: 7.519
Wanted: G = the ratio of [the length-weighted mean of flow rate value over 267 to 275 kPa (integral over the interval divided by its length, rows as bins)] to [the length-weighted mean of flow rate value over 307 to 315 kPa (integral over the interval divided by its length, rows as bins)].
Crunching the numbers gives 0.99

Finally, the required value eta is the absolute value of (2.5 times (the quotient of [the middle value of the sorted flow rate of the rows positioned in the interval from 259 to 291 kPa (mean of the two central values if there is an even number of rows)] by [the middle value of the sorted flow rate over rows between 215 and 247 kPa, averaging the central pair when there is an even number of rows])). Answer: 2.72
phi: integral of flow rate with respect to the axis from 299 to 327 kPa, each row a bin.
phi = 207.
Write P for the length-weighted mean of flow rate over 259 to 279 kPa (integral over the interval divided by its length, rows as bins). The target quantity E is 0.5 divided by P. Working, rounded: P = 6.79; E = 0.0736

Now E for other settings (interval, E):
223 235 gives 0.0832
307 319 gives 0.0670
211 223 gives 0.0794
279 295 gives 0.0722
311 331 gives 0.0676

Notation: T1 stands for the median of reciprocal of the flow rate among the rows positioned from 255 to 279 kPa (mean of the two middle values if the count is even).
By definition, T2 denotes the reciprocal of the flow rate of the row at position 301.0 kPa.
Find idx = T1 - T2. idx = 0.001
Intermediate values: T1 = 0.144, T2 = 0.143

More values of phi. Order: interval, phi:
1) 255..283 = 185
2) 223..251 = 179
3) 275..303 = 196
